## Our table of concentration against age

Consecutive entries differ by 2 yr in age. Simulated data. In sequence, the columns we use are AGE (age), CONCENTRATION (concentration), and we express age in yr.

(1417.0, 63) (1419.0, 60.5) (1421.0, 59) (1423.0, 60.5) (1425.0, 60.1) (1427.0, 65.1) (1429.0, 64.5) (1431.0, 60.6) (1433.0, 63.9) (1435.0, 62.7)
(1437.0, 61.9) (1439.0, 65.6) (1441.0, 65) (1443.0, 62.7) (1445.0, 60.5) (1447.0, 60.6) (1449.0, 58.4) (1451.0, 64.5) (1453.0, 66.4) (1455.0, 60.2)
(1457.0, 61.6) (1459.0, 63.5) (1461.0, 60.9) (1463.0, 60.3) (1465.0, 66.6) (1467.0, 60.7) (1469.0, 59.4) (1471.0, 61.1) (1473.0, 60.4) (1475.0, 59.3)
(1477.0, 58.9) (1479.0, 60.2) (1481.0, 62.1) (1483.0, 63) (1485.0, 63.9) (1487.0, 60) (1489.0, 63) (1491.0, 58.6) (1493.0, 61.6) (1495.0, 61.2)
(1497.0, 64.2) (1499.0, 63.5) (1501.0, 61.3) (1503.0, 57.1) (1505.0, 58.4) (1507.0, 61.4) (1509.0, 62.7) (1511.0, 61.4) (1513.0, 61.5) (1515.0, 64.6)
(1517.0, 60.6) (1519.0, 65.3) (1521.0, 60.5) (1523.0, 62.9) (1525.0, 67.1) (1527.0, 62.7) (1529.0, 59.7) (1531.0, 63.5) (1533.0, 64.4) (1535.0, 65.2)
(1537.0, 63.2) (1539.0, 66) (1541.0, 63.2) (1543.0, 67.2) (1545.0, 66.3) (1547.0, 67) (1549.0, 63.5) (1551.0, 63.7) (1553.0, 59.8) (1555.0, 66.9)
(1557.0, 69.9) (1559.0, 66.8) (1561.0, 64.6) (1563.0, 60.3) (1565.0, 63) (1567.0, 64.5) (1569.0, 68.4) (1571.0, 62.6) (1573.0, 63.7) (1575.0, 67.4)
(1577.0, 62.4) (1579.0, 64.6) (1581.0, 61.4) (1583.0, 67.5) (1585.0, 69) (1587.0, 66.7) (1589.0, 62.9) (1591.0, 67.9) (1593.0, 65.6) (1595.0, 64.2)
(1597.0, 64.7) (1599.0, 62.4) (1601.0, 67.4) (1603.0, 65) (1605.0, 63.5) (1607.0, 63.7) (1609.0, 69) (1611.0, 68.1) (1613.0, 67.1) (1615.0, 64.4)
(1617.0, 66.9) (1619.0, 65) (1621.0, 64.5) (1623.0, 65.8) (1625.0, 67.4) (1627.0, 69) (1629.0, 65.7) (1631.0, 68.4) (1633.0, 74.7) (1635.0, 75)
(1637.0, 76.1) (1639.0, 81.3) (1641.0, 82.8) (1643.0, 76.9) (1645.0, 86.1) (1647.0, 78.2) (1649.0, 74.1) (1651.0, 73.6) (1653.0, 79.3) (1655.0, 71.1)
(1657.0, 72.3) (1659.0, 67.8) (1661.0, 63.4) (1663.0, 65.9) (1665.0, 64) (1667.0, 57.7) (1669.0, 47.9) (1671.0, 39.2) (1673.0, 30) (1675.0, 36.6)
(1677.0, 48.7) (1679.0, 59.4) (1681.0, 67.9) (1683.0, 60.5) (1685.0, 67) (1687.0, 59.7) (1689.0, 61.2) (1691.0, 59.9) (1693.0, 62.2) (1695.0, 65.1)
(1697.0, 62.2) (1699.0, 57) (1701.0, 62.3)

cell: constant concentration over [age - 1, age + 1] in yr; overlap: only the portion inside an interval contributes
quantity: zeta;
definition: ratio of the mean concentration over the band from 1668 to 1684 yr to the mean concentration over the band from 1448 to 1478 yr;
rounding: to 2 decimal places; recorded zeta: 0.79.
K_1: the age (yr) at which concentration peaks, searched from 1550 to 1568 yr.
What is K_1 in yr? 1557.0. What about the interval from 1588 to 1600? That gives 1591.0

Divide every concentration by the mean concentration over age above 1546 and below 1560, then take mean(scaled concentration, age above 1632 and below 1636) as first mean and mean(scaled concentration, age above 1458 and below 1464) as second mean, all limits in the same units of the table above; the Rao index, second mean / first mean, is 0.82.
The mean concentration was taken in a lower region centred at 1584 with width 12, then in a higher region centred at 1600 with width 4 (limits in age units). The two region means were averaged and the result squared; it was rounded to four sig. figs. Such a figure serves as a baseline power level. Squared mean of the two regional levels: 4241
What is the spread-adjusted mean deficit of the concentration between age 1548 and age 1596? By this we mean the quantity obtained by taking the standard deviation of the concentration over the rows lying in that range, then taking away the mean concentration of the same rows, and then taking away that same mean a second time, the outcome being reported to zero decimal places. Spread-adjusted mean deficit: -127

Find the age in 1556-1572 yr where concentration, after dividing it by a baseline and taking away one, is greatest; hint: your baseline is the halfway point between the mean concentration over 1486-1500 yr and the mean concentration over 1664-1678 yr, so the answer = 1557.0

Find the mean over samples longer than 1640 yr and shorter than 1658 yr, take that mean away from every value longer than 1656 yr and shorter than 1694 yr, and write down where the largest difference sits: 1657.0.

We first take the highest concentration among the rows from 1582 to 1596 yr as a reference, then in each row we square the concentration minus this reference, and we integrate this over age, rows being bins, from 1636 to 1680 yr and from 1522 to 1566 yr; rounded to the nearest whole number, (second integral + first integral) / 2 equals 6211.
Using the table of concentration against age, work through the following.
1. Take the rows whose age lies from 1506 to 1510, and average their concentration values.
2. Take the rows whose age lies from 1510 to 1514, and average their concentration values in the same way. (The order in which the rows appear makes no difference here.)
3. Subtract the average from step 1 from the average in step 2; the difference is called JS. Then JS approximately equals -0.6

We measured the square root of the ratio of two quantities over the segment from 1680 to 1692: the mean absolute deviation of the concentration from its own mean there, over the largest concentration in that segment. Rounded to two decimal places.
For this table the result 0.22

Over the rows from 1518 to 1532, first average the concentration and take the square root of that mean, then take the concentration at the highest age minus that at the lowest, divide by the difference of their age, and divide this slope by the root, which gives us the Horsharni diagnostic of -0.019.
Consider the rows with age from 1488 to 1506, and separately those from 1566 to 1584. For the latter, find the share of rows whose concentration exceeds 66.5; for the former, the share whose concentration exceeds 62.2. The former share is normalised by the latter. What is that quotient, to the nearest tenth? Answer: 1.0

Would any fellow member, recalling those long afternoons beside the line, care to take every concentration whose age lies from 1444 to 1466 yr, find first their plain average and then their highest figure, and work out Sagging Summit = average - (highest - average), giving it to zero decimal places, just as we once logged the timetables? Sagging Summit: 58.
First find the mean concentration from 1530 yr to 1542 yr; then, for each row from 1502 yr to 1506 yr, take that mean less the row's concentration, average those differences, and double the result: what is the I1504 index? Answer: 13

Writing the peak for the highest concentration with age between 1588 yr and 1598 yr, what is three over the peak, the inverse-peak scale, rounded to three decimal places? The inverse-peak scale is 0.044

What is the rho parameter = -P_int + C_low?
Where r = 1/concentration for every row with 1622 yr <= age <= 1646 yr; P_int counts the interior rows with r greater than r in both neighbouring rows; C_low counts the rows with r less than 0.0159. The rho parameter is 10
